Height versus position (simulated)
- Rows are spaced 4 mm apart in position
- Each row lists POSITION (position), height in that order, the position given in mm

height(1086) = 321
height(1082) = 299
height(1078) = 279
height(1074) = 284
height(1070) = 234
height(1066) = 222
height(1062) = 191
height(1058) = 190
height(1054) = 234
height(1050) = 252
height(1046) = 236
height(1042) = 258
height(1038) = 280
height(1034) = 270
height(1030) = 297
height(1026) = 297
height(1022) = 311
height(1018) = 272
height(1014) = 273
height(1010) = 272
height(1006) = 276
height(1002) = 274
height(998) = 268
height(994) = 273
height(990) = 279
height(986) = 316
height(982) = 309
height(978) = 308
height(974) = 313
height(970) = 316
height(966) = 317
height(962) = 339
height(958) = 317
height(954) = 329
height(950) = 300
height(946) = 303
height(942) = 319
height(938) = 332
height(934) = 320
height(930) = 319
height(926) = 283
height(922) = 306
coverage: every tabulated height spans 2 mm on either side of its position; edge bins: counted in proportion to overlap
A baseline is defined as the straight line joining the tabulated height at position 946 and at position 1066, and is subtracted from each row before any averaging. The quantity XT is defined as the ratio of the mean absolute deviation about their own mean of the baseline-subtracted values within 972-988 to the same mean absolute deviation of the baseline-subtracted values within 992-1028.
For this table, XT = 0.3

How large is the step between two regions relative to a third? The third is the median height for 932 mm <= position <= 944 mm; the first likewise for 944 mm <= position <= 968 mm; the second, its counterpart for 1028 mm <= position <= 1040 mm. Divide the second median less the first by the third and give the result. -0.12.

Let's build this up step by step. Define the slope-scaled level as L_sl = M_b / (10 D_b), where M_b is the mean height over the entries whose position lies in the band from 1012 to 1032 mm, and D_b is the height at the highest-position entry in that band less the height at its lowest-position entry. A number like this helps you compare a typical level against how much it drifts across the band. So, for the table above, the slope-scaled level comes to 1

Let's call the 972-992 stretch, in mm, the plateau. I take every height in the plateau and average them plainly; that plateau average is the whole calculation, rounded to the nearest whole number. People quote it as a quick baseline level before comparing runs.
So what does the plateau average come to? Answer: 305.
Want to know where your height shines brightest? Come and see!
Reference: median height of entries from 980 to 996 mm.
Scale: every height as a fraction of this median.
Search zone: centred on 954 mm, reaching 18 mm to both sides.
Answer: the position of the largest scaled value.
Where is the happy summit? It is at 962 mm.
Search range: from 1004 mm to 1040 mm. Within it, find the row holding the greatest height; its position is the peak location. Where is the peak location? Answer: 1022 mm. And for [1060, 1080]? 1074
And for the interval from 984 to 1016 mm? 986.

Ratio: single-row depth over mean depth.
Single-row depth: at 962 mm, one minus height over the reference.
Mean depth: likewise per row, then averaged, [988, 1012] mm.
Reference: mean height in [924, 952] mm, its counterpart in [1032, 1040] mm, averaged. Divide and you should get -2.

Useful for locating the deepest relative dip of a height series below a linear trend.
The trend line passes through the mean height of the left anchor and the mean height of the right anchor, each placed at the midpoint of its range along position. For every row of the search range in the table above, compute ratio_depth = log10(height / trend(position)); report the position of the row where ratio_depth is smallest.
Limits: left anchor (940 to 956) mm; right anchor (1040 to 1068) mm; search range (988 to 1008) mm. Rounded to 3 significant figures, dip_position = 998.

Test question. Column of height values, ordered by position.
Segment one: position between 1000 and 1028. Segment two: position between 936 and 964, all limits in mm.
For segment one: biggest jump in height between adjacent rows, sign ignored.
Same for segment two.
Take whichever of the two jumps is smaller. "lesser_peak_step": 29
